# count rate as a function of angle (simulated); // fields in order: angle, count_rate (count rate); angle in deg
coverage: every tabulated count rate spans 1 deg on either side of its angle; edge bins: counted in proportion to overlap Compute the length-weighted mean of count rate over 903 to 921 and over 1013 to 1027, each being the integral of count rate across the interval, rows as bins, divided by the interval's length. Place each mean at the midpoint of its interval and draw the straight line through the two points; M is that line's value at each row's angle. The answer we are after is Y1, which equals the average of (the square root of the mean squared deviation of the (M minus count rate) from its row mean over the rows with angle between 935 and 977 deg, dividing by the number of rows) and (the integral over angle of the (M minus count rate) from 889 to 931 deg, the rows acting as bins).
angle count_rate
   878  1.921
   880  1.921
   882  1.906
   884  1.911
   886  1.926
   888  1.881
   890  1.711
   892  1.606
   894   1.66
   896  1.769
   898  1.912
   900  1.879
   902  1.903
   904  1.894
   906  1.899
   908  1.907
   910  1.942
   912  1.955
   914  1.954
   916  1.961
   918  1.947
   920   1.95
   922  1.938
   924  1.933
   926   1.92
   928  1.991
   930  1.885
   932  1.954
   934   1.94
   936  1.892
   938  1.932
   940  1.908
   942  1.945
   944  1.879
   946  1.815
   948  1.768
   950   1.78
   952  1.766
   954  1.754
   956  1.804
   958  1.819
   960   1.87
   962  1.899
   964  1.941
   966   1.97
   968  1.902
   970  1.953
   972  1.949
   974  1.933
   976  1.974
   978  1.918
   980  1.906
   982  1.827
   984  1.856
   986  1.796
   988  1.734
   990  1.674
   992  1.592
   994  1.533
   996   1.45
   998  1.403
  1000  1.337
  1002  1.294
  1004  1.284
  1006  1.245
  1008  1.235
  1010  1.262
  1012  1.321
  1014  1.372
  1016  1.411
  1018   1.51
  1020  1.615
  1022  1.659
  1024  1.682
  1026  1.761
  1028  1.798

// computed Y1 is 1.3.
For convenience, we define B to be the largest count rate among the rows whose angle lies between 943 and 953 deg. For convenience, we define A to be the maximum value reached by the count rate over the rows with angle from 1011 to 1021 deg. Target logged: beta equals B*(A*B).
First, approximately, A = 1.615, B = 1.879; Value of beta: 5.7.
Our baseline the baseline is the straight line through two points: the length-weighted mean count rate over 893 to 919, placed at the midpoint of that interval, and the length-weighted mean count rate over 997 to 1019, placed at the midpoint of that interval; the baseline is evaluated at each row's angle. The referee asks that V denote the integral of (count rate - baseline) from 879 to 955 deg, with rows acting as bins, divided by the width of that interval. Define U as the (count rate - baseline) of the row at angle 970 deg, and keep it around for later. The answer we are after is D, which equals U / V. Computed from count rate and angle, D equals 8.6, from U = 0.41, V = 0.048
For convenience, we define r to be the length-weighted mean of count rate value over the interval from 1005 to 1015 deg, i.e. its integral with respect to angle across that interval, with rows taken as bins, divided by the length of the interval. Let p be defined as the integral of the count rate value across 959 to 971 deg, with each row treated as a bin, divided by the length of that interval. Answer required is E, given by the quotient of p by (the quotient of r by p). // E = 2.9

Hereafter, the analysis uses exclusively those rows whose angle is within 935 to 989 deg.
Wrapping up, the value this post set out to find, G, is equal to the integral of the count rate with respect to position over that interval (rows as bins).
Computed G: 101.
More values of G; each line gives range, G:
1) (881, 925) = 83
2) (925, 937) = 23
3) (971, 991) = 37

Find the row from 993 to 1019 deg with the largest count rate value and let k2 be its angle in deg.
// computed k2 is 994 deg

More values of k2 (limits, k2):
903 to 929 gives 928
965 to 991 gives 976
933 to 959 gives 942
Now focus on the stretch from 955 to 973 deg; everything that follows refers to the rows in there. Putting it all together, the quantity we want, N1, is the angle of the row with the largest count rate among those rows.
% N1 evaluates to 966 deg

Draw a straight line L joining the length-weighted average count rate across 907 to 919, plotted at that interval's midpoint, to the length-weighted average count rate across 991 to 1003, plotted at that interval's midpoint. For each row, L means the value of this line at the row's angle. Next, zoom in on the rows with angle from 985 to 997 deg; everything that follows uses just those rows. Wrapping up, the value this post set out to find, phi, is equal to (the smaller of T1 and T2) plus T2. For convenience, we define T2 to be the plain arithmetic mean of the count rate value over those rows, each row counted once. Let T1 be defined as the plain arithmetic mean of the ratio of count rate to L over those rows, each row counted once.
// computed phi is 2.74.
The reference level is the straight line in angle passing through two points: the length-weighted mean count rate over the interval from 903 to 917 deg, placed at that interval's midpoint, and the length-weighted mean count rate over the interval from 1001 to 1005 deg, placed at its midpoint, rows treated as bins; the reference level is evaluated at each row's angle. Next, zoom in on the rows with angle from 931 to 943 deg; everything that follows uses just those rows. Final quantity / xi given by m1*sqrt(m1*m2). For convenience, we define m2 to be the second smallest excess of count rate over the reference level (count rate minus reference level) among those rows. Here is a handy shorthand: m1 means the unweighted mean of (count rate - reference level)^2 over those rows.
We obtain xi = 0.0027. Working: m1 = 0.03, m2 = 0.175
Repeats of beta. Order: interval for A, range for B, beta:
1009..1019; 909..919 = 5.8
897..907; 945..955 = 6.3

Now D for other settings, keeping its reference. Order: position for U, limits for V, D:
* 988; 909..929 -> 2.3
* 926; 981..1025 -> 1.0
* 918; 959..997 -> 0.4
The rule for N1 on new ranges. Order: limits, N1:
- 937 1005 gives 976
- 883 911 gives 910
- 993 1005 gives 994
